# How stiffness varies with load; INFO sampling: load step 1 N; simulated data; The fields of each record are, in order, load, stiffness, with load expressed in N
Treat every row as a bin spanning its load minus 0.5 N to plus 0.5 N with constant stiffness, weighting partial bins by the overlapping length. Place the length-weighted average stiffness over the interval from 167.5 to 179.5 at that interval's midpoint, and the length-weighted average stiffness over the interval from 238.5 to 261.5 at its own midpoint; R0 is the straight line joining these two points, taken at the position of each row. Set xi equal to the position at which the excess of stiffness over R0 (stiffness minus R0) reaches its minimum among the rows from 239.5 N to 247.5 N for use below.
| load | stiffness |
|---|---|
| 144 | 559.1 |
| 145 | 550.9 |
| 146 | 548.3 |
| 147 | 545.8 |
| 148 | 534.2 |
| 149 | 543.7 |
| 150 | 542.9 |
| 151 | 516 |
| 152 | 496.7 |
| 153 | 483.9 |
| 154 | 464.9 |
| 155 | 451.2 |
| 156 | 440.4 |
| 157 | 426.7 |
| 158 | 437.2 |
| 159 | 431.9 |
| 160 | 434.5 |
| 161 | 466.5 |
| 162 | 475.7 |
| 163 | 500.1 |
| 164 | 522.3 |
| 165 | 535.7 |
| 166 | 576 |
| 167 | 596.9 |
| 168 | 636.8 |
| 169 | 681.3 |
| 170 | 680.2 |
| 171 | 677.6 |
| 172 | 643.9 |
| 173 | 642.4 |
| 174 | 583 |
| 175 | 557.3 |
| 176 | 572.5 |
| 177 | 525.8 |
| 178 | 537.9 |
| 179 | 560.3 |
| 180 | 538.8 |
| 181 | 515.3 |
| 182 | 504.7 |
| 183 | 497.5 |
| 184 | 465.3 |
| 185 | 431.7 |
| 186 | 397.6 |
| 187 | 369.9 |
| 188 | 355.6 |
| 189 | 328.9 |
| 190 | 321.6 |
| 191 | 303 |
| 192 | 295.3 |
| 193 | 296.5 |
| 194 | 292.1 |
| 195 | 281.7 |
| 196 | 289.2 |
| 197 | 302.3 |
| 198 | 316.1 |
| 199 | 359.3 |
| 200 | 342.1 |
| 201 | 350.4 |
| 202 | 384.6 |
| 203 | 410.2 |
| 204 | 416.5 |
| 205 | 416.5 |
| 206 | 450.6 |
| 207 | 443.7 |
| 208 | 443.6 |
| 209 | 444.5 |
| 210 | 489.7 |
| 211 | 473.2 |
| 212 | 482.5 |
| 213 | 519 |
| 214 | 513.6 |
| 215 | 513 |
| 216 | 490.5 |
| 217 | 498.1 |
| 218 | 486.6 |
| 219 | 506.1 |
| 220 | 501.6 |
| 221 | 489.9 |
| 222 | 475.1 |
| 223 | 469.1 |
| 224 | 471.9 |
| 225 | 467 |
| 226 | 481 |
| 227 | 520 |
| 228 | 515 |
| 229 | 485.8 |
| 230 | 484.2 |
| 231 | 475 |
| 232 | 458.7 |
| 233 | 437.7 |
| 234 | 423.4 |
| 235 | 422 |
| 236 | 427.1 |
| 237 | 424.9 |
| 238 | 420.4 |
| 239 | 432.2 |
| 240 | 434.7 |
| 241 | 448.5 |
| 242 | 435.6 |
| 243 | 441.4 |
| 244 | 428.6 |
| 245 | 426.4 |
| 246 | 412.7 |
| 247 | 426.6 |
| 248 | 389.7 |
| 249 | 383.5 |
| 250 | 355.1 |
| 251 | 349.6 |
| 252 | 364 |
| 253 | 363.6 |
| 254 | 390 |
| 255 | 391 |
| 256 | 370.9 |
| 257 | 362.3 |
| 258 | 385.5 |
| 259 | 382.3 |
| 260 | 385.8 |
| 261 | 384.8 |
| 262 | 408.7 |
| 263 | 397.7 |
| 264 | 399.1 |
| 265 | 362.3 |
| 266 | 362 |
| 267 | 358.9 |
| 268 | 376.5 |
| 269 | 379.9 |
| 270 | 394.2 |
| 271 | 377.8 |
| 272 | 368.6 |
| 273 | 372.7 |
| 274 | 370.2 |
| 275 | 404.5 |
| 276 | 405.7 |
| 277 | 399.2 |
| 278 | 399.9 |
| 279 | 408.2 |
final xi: 246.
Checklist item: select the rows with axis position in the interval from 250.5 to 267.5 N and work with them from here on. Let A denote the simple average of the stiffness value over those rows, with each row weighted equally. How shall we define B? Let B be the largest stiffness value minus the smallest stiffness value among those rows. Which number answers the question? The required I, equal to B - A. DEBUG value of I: -318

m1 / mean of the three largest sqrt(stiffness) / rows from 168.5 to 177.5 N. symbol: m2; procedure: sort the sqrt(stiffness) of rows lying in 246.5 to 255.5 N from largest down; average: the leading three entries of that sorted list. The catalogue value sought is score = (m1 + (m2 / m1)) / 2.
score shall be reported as 13.4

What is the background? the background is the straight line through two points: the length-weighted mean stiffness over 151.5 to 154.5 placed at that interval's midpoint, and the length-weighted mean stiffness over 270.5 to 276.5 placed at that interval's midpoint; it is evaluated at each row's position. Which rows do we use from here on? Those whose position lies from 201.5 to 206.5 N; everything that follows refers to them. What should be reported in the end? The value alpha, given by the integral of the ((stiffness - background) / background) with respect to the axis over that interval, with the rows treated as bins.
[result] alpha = -0.3 N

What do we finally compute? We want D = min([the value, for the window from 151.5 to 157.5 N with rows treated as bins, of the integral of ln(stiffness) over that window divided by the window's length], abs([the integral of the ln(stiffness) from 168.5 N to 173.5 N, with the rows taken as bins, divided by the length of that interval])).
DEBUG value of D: 6.13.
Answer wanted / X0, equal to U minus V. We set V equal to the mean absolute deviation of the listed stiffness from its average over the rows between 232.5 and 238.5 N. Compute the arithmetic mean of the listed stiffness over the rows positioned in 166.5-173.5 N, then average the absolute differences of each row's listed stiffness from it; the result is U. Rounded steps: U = 24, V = 4.3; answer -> 20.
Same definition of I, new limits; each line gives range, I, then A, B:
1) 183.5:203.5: -161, 345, 184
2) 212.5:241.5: -373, 472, 100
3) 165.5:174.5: -530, 635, 105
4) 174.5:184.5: -420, 528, 107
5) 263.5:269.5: -333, 373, 40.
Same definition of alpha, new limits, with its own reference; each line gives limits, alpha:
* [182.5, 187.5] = -0.3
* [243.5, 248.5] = 0.1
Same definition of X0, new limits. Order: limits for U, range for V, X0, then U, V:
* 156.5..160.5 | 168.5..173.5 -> -14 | 3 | 17.5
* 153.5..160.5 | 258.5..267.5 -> -4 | 10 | 14.2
